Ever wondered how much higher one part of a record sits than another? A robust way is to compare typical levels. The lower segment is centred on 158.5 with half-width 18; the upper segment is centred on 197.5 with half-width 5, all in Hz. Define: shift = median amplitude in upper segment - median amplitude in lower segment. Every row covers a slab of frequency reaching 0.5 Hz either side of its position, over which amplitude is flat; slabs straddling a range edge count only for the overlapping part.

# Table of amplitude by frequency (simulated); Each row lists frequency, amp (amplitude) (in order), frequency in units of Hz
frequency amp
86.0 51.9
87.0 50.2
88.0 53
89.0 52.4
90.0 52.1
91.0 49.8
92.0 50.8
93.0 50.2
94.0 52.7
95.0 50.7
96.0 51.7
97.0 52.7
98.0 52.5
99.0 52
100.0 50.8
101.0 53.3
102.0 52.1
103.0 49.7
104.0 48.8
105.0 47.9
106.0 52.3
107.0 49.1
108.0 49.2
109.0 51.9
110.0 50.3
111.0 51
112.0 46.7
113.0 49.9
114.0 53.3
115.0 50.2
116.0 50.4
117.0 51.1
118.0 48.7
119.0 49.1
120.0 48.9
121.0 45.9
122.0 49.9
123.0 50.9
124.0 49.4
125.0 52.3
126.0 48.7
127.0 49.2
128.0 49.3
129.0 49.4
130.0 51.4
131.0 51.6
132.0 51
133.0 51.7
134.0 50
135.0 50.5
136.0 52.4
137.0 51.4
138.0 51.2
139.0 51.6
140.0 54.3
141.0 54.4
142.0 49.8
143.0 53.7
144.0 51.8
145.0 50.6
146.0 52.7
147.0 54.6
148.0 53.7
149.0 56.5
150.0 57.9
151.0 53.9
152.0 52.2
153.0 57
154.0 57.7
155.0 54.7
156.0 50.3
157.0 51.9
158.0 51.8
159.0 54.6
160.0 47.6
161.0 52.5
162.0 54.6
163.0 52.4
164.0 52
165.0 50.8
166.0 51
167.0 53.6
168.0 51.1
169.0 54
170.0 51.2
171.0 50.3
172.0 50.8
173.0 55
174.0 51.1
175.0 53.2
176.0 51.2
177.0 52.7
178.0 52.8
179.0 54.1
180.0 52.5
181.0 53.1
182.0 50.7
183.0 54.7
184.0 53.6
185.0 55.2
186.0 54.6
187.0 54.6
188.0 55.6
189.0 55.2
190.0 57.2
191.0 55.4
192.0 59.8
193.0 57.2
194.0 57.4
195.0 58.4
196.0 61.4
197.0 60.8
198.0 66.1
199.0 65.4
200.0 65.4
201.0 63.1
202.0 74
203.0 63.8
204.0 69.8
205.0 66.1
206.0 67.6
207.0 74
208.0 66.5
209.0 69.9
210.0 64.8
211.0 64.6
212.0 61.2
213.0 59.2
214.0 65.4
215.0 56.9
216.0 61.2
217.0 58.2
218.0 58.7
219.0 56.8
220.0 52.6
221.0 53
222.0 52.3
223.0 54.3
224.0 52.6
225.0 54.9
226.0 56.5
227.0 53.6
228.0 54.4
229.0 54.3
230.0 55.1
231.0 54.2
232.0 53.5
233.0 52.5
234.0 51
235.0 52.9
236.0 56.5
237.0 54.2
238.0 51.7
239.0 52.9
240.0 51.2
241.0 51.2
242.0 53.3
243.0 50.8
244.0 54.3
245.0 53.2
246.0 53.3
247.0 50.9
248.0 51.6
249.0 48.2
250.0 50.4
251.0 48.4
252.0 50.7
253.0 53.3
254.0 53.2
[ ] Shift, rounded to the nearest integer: 10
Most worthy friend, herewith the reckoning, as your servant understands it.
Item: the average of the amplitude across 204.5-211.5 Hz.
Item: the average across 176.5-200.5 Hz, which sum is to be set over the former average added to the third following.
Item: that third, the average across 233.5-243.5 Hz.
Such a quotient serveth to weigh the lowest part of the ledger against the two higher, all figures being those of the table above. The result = 0.473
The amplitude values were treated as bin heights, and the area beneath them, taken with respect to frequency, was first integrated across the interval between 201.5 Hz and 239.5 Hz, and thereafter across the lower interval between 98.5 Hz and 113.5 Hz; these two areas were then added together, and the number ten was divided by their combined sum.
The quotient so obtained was 0.0033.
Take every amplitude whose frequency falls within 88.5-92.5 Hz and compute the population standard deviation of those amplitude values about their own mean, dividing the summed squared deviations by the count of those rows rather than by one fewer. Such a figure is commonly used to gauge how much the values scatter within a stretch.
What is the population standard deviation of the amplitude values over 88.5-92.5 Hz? 1.0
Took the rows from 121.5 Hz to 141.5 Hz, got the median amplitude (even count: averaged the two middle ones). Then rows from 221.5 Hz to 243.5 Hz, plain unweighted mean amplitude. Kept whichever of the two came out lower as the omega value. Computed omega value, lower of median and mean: 51.1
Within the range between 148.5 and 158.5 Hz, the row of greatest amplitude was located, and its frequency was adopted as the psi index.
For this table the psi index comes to 150.0 Hz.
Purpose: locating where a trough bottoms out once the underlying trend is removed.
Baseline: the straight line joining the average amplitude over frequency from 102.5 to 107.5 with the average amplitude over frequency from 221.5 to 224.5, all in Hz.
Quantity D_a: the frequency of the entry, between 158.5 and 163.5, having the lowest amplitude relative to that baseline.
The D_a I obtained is 160.0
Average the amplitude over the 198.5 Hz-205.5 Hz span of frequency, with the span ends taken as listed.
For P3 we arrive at 67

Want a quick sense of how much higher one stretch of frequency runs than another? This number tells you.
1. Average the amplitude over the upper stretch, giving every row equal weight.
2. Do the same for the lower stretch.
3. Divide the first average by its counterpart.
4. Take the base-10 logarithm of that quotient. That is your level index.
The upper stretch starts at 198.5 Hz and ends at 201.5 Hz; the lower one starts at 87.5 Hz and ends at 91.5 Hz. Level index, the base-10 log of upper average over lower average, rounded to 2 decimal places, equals 0.10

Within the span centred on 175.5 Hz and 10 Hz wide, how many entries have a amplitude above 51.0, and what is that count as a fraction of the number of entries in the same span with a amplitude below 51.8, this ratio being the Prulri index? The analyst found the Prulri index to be 2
